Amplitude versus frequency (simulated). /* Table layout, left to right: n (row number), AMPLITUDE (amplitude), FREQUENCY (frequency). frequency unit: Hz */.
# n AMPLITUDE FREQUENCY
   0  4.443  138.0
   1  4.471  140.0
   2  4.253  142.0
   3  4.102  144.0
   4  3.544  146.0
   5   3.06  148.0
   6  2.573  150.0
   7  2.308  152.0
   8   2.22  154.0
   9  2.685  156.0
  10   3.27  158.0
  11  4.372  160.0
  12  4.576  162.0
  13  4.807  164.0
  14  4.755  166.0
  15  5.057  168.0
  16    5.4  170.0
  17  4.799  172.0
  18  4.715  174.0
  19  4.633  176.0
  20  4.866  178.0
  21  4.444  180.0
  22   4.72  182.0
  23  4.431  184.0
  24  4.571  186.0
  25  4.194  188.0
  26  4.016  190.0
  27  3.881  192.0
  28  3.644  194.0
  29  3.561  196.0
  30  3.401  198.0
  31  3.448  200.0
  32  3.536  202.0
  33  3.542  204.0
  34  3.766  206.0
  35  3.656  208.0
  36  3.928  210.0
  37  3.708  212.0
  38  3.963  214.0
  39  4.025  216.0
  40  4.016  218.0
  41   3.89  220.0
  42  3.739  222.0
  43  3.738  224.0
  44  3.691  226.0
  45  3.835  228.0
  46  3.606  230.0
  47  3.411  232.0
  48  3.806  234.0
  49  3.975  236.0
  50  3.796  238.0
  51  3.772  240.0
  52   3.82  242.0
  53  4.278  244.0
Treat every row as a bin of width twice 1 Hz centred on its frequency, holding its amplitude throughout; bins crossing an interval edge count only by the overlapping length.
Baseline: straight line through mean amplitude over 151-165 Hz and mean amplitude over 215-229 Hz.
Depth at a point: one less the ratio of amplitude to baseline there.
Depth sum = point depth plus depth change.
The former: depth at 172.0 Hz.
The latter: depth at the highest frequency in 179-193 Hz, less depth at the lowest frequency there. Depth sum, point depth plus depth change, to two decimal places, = -0.18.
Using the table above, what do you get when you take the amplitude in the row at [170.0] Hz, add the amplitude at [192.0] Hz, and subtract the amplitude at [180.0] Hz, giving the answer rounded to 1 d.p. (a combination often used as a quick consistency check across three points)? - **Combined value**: 4.8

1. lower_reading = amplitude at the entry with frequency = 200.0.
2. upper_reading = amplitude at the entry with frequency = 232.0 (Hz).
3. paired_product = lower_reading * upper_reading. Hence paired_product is 12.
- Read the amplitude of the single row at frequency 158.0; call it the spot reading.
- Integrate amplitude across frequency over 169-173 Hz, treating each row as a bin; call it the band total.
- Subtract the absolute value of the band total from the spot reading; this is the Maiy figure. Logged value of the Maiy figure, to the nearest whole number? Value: -17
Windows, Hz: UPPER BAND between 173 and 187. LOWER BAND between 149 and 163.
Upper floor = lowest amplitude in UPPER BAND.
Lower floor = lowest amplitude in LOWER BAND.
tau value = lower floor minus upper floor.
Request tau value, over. -2.2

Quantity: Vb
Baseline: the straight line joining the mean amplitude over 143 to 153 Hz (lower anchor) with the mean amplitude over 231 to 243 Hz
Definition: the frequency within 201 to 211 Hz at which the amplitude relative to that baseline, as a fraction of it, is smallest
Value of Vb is 204.0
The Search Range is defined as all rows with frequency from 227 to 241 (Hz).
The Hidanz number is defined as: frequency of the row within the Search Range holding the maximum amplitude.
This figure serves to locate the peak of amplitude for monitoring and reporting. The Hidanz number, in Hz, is 236.0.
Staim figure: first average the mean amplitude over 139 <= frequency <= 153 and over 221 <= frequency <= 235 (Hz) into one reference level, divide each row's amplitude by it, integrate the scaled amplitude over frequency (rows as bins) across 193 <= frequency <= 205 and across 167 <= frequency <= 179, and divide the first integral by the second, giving 0.717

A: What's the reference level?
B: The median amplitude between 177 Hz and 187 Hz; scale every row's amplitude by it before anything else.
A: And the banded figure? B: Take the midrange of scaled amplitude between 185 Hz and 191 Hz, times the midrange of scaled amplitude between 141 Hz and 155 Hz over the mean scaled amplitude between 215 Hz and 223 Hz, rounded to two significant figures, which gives 0.78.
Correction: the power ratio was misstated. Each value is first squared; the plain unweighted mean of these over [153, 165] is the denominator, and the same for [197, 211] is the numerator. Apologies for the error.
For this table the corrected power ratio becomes 0.9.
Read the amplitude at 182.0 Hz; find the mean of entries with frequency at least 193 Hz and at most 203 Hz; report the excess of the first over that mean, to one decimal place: 1.2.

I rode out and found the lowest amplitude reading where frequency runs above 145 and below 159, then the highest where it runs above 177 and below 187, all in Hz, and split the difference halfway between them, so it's 3.54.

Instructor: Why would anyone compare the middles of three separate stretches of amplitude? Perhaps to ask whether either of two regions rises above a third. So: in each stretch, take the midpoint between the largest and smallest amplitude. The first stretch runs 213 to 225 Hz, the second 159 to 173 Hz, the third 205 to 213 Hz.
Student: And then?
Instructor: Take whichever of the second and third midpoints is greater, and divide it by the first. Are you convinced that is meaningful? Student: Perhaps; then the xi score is 1.26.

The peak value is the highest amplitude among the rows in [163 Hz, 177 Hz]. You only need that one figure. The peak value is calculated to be 5.4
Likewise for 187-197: 4.194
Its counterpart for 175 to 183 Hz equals 4.866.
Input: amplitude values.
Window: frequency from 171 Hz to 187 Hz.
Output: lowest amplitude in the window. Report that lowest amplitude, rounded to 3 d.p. 4.431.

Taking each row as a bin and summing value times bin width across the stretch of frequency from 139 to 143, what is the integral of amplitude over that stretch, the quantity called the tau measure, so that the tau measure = 17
